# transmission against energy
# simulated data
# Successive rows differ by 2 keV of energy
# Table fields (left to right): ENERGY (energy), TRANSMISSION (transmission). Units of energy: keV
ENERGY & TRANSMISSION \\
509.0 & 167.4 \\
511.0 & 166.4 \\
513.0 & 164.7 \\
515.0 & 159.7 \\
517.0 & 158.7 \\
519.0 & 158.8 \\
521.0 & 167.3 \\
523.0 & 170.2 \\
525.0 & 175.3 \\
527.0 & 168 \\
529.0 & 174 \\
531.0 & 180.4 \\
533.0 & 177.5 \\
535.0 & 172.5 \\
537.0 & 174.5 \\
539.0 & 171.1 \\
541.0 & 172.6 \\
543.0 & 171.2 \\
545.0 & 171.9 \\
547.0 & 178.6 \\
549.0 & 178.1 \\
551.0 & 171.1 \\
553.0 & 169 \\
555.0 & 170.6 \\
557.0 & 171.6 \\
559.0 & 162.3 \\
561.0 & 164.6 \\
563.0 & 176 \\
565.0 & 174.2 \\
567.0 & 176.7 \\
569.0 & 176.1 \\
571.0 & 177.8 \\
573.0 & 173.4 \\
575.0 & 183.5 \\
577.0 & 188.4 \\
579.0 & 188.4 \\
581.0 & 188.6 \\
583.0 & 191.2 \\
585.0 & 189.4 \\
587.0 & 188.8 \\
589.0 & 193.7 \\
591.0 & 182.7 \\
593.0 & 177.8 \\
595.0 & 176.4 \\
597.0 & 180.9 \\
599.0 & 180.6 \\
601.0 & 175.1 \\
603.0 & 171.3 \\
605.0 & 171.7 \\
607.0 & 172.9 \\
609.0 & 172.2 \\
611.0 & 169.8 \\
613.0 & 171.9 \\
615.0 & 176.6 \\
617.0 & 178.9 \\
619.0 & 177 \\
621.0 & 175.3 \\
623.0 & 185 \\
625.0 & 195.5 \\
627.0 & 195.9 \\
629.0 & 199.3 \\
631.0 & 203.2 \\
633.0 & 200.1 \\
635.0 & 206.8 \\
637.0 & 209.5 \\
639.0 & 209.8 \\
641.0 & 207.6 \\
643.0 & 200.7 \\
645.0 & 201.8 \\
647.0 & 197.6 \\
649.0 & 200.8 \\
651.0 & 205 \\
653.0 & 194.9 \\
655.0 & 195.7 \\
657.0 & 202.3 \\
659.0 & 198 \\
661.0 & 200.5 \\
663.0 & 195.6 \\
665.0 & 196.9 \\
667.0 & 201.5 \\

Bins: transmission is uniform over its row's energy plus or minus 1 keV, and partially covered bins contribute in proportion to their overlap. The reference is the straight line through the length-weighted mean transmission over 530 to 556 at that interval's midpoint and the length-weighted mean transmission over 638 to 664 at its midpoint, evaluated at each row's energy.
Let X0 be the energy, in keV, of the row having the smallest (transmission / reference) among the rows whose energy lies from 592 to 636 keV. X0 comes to 611.0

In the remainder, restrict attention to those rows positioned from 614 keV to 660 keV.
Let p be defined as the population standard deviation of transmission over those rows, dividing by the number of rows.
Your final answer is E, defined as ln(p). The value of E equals 2.34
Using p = 10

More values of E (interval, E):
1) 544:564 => 1.62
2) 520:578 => 1.67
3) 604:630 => 2.30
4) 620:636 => 2.26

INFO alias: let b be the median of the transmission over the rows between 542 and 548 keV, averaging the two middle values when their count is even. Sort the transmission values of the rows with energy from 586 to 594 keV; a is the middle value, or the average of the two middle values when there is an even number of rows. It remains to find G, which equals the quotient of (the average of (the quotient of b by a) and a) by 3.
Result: 31.1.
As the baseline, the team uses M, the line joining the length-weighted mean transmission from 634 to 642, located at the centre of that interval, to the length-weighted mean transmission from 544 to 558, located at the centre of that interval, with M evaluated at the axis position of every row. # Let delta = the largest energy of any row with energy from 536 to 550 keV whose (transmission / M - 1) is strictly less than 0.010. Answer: 545.0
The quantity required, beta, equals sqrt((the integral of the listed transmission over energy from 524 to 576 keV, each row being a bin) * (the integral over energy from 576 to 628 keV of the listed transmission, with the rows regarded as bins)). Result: 9226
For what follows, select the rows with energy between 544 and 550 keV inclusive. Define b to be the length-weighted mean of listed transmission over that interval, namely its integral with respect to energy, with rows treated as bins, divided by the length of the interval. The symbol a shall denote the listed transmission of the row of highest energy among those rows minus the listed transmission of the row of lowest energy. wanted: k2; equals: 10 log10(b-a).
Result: 22.3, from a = 6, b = 176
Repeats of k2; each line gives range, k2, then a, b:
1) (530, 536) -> 22.7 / -8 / 177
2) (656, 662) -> 23.1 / -2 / 200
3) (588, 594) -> 23.0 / -16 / 185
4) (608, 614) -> 22.3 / 0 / 171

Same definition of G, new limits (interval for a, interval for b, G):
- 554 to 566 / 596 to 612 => 28.7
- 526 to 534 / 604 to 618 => 29.5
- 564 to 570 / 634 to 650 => 29.5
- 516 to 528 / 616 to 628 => 28.1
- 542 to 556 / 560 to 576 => 28.7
